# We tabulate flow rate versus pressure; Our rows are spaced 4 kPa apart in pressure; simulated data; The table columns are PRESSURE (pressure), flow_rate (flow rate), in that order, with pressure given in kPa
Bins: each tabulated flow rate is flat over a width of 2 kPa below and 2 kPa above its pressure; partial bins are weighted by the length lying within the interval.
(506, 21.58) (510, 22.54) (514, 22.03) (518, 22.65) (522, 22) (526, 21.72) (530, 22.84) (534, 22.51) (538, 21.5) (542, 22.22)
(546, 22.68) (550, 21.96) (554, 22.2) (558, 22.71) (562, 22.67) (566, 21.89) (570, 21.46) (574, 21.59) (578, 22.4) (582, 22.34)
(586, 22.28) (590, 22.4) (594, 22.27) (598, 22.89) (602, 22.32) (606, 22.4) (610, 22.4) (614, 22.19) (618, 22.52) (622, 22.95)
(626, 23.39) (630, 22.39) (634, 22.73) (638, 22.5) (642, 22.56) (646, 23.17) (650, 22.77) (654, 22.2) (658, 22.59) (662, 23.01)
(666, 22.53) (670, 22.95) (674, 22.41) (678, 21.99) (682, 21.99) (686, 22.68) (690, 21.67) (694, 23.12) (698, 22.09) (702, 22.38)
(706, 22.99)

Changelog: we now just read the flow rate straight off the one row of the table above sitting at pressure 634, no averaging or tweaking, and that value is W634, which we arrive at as 22.73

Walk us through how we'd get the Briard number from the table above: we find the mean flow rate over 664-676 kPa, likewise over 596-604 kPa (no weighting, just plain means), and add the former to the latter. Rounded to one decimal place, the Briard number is 45.2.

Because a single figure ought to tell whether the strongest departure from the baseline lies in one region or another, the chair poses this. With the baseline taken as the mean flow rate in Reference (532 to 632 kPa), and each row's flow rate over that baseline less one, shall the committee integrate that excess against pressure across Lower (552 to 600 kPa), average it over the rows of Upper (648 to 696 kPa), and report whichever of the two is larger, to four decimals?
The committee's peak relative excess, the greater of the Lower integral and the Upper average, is 0.0068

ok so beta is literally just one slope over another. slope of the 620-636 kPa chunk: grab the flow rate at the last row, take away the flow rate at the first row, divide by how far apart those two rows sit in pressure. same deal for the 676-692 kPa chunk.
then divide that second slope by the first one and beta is 1.5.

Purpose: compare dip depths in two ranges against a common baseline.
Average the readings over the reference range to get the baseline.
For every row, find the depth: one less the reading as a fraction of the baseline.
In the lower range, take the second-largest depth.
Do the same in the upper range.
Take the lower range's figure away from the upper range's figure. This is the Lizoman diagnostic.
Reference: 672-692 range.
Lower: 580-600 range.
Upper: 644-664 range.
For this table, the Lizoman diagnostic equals -0.014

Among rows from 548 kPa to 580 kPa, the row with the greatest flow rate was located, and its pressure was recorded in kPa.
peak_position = 558 kPa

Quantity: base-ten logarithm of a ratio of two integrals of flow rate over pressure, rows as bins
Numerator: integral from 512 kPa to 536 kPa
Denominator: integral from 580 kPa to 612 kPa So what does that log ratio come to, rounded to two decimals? -0.13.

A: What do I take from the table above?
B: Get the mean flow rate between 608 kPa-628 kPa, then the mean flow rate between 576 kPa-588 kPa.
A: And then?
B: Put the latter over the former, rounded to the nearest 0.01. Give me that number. 0.98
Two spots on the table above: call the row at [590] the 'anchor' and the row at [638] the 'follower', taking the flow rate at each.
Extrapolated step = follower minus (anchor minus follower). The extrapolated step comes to 22.6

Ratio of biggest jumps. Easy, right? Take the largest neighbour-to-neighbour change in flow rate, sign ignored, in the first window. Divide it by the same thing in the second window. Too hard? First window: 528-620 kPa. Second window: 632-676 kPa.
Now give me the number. 1.66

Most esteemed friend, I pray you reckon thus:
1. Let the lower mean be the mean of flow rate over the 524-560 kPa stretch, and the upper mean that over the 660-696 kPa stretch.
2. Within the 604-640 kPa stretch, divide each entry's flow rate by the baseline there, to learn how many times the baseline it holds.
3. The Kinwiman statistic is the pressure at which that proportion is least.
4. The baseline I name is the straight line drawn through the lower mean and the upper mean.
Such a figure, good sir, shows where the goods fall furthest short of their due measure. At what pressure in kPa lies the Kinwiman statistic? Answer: 614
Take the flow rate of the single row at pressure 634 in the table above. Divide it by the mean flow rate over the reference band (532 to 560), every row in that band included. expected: 1.021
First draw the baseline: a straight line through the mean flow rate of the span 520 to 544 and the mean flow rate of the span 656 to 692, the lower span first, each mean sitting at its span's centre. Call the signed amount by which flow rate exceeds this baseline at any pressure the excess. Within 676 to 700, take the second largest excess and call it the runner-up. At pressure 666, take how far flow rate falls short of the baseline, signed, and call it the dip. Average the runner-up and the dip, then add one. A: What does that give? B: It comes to 1.05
